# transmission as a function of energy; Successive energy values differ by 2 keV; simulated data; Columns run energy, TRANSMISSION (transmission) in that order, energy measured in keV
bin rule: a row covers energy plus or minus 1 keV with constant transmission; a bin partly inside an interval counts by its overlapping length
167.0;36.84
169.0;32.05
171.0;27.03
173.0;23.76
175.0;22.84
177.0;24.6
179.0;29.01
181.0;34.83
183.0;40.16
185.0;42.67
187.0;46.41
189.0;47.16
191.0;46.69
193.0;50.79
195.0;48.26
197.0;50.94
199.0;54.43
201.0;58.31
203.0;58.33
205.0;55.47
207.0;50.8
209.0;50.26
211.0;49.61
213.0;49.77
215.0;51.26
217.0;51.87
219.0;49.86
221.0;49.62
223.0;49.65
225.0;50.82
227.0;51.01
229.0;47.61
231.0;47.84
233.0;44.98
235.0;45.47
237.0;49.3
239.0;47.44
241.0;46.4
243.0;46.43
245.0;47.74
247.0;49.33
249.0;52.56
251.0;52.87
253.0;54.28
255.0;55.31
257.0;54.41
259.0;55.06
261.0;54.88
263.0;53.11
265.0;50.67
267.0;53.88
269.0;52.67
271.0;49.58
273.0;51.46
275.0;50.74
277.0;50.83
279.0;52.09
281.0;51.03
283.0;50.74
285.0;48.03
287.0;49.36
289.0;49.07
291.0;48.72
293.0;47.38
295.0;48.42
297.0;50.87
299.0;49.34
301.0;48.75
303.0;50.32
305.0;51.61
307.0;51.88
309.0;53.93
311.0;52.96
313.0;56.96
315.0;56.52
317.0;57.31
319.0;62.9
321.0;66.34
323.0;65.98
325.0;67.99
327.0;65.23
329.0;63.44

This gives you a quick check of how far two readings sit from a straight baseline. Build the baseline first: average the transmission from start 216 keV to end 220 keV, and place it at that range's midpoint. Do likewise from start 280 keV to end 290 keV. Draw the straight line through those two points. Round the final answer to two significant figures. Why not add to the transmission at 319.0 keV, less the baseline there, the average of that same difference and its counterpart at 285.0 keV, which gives 20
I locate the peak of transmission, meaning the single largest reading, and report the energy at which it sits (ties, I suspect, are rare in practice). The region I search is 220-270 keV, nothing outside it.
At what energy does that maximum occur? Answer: 255.0 keV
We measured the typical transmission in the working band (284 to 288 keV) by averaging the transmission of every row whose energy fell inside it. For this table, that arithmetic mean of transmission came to 48.7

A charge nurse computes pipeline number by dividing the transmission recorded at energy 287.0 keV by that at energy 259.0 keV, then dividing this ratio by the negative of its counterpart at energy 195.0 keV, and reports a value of -0.019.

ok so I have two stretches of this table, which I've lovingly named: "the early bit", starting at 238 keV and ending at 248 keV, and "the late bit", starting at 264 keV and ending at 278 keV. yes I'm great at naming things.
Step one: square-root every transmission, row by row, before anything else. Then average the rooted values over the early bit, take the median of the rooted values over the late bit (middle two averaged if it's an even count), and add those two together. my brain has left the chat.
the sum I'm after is 14.0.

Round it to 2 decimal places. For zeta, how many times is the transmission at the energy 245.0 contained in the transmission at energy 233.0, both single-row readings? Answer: 0.94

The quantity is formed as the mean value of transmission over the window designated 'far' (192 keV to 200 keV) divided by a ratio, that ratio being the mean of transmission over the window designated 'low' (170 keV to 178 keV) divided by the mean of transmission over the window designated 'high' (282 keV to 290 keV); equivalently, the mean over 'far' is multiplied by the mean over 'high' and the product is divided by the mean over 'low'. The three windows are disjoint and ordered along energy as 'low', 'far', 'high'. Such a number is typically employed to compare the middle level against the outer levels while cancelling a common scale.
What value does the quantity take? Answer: 103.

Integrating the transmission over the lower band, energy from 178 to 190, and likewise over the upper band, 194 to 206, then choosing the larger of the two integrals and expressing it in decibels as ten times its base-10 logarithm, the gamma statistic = 28.1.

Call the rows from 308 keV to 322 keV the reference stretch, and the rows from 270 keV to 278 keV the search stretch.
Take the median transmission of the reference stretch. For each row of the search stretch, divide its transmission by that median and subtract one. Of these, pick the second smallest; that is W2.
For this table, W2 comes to -0.11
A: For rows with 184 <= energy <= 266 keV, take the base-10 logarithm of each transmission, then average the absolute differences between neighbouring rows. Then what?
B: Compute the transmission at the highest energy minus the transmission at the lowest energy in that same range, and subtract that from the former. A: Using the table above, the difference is -8.0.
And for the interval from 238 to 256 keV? -7.9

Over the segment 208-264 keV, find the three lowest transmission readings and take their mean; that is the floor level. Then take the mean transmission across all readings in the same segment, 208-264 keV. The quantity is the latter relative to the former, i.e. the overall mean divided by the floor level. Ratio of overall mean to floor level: 1.10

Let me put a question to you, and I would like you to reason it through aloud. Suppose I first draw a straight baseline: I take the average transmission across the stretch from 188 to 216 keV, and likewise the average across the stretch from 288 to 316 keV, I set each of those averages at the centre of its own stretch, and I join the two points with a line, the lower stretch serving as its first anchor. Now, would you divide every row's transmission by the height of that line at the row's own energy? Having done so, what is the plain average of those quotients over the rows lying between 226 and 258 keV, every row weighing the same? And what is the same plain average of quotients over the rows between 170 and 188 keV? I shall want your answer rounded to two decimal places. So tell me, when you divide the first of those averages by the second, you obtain 1.54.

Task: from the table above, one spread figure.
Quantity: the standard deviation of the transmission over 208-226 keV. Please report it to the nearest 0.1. 0.8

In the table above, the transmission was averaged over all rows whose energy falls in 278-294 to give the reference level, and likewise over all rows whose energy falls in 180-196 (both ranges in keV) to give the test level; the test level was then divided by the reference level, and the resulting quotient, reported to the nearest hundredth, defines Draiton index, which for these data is 0.90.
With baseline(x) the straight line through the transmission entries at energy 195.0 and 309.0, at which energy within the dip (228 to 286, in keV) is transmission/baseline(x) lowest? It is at 233.0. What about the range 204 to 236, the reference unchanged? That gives 233.0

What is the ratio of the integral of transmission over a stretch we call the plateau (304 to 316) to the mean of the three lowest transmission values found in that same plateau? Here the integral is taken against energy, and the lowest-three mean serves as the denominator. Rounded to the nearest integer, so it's 12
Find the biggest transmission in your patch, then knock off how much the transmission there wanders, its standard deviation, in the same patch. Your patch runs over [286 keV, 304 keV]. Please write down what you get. 50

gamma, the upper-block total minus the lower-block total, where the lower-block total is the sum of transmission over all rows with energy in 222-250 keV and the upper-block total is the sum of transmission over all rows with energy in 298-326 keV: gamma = 116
